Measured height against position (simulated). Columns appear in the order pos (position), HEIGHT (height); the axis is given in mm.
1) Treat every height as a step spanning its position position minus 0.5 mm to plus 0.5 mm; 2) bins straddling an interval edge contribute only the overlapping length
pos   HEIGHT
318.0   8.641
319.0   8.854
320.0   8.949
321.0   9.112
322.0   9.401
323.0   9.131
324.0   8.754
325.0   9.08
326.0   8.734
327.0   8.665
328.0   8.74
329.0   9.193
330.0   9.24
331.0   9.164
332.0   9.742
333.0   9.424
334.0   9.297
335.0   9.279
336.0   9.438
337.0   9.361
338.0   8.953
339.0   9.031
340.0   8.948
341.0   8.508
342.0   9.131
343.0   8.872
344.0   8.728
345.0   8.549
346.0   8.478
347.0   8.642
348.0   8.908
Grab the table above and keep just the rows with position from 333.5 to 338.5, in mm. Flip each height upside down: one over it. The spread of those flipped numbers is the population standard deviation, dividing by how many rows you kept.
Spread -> 0.0020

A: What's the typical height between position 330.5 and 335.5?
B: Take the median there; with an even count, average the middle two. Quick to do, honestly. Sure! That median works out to 9.30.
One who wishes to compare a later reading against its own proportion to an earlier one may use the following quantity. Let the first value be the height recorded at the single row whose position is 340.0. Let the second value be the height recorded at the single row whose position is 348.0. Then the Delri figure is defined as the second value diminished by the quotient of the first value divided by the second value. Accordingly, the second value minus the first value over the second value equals 7.9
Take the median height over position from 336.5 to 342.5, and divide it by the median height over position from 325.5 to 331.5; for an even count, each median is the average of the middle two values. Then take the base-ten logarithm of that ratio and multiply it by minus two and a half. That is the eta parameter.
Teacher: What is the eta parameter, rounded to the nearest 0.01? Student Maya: 0.00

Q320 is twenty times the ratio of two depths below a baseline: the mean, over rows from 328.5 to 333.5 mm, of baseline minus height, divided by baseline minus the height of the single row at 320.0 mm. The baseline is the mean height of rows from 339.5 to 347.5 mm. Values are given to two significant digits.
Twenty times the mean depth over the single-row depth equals 57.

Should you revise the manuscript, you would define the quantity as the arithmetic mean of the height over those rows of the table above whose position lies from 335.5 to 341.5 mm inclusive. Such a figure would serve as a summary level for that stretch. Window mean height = 9.0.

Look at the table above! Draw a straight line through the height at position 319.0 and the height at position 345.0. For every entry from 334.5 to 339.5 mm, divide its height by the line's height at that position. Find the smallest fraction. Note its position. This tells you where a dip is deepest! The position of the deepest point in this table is 338.0 mm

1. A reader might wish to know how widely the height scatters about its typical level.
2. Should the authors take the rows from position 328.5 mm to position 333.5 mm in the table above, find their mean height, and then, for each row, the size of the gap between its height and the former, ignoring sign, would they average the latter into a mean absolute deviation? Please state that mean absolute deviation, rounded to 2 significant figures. 0.18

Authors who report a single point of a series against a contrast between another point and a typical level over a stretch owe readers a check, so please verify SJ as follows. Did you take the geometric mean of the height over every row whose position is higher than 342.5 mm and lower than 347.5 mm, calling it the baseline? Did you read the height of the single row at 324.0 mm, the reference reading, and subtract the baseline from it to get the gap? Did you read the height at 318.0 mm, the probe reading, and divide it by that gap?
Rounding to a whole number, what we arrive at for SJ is 85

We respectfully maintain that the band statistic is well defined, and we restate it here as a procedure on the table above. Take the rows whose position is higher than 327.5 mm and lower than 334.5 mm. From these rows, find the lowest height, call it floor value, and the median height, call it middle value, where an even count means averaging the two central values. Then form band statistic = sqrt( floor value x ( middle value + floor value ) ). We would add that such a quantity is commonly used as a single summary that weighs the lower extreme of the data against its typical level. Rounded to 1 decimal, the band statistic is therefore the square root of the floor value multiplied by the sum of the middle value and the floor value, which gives 12.5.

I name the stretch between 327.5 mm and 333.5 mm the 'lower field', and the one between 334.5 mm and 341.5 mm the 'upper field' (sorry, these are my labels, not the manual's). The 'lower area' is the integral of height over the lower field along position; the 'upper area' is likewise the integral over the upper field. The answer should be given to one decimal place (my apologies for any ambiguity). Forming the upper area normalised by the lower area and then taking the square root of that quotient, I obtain 1.1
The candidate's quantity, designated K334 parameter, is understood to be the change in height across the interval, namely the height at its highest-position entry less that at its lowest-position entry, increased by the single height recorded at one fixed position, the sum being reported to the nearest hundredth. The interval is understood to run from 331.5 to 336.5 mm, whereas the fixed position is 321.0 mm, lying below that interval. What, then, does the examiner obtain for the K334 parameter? 8.81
